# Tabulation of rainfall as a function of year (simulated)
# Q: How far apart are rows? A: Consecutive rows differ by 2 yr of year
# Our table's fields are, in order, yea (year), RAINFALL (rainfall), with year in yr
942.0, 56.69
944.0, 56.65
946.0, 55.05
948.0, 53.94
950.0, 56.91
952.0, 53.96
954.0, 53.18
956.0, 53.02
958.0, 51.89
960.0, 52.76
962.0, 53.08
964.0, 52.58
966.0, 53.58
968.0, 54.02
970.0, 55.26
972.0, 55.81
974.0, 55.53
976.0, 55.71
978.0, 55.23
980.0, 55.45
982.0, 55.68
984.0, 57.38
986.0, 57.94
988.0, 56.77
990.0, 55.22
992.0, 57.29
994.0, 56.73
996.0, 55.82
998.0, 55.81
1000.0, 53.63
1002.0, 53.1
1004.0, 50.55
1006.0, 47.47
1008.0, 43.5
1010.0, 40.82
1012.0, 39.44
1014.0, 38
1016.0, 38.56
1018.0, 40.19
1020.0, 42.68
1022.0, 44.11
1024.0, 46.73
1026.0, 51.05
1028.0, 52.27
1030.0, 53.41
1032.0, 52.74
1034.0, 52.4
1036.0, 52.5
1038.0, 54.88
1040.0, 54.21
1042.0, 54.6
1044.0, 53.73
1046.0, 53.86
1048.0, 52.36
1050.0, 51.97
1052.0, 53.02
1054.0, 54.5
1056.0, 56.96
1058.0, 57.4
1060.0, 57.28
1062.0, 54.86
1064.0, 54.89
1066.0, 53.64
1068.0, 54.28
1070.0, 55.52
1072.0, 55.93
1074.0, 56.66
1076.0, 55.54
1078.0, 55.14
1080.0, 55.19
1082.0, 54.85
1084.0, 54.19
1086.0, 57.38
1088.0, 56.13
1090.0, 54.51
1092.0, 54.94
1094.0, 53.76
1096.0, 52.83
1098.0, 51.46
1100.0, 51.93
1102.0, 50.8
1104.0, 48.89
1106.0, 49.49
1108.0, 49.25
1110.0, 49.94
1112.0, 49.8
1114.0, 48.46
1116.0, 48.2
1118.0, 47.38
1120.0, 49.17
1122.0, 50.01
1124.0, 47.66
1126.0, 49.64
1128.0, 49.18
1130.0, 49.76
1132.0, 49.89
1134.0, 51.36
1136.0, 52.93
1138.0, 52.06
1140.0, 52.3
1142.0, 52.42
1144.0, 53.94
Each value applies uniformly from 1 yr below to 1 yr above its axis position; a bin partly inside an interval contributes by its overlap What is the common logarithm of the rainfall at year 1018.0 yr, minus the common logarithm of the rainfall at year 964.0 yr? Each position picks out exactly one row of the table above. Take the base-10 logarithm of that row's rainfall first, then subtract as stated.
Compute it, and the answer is -0.117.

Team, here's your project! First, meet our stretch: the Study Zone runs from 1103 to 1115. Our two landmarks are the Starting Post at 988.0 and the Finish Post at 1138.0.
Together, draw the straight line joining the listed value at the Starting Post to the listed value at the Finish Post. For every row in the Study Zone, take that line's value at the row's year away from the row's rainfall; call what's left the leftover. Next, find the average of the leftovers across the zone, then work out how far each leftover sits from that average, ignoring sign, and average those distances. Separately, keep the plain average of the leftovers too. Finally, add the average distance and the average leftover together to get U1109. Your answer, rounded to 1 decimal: -3.2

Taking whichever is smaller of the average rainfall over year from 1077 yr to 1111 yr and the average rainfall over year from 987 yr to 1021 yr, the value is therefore 49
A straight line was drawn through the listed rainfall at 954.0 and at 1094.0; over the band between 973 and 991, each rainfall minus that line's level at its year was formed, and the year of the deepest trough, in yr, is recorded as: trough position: 990.0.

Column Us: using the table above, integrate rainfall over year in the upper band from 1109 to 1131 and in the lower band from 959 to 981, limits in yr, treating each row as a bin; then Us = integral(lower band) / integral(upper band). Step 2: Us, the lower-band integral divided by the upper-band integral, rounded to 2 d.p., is 1.11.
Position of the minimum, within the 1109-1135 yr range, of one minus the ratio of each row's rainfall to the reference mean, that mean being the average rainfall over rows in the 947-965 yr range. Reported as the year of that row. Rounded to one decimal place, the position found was 1134.0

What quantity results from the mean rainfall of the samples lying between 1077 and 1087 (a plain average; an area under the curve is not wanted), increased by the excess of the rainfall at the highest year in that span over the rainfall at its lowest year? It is 58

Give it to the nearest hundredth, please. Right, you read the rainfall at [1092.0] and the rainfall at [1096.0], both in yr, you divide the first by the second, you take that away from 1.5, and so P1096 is 0.46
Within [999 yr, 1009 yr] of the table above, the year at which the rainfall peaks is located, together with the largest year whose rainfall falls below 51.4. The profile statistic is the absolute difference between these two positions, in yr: 8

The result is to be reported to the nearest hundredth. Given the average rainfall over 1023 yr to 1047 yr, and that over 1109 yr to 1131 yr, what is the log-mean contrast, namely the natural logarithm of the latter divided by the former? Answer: -0.07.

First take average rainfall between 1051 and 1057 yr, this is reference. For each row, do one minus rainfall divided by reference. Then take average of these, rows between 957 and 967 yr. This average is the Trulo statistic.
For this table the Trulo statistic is 0.037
